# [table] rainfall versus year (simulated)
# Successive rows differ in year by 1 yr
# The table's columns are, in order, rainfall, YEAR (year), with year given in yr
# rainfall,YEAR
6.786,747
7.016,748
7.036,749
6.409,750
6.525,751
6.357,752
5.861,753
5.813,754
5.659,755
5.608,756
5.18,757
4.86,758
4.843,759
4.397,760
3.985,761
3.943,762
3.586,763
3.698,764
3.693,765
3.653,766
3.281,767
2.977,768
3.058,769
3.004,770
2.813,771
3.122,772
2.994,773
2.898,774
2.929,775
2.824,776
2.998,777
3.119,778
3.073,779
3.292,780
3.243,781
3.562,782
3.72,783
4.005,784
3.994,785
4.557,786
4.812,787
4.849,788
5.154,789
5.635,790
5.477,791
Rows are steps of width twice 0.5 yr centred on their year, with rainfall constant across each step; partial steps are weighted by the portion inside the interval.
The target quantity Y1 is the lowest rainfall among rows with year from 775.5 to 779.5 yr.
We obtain 2.824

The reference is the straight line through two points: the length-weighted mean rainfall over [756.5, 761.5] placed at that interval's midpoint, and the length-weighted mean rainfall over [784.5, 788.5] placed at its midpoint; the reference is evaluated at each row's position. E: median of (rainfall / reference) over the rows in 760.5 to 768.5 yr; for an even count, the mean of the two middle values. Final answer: 0.8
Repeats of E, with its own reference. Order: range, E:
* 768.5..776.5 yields 0.6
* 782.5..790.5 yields 1.0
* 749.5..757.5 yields 1.2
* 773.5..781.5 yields 0.7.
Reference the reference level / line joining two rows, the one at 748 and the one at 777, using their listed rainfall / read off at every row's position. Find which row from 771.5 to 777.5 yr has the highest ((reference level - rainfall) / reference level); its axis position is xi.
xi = 773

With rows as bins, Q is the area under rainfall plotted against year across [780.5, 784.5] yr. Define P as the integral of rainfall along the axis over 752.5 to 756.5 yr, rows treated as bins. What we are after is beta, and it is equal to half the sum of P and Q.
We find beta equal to 18.7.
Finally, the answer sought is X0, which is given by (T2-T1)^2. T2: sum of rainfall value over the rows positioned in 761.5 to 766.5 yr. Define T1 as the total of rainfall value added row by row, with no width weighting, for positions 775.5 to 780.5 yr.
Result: 11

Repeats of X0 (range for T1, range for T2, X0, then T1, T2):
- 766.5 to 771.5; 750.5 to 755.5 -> 227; 15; 30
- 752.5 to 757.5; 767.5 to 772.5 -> 173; 28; 15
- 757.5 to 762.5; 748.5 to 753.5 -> 103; 22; 32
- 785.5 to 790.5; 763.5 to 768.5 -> 59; 25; 17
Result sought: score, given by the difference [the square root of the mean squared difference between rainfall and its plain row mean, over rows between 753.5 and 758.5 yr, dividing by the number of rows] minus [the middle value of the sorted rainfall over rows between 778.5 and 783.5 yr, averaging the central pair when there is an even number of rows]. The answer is -2.9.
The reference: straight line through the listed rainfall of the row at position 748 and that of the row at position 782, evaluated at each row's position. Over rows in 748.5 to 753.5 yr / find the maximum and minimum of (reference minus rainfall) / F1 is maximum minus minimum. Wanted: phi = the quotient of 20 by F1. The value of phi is 26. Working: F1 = 0.8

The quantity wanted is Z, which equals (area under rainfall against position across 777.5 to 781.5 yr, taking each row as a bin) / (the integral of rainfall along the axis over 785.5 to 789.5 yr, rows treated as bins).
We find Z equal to 0.7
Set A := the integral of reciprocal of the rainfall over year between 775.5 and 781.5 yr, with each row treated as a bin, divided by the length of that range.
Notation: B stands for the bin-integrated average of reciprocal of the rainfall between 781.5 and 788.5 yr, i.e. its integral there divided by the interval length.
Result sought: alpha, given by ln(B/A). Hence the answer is -0.3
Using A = 0.32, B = 0.24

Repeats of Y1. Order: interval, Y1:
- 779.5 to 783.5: 3.243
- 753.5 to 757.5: 5.18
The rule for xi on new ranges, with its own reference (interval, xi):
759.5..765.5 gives 763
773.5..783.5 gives 774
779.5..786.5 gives 780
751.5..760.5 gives 760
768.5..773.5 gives 771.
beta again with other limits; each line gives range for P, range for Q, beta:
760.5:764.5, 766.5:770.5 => 13.8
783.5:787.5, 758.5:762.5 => 17.3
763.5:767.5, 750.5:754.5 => 19.4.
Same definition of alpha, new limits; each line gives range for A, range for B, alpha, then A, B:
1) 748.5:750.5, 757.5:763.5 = 0.5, 0.15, 0.24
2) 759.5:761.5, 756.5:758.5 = -0.2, 0.24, 0.20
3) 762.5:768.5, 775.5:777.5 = 0.2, 0.29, 0.34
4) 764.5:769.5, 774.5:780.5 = 0.1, 0.30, 0.33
